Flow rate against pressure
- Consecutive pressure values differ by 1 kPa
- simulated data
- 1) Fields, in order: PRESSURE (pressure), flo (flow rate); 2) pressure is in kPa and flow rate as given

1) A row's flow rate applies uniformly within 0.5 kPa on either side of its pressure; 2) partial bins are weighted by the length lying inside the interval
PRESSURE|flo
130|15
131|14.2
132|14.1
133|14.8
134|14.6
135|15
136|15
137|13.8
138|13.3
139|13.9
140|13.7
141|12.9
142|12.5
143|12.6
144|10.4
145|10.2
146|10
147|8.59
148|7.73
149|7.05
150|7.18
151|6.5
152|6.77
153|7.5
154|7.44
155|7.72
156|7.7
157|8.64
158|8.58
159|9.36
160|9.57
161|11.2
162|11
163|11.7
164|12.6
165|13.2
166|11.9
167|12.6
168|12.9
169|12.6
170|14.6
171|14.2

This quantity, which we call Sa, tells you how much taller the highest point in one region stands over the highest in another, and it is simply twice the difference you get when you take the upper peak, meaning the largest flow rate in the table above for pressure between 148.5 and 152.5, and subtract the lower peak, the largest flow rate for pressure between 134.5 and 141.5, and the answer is -16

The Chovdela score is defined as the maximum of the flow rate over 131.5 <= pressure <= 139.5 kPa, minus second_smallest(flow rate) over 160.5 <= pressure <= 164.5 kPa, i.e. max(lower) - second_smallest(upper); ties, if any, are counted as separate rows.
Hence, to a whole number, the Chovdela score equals 4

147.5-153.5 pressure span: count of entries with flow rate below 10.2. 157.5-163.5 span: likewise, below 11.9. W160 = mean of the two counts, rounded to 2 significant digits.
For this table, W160 6.0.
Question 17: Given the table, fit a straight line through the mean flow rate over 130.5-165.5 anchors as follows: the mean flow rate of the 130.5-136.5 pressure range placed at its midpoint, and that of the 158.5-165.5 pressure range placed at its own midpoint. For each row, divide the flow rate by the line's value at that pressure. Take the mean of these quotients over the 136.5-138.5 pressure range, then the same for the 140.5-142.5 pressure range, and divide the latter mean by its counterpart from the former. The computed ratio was 0.97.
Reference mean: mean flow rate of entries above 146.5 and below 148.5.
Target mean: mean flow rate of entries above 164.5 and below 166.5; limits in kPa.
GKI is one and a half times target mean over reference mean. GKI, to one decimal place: 2.3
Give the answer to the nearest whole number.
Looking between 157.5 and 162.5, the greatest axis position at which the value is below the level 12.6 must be 162 kPa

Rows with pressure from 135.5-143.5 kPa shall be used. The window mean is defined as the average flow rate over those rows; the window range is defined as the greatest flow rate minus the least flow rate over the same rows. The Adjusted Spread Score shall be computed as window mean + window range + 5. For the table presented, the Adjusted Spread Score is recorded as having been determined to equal 21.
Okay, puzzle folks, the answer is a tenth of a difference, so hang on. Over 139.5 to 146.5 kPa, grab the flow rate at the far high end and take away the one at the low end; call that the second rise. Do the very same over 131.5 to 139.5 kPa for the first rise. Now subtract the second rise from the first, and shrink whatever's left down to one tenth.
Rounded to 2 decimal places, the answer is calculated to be 0.35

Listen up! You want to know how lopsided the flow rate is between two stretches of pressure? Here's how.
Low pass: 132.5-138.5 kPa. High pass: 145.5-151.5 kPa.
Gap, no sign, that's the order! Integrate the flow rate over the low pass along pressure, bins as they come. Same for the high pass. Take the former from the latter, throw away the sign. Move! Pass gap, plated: 39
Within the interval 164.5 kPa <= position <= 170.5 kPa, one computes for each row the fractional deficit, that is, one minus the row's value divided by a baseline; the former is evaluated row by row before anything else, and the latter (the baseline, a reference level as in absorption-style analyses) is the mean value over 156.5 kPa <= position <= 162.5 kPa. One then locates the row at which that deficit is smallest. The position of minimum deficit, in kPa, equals 170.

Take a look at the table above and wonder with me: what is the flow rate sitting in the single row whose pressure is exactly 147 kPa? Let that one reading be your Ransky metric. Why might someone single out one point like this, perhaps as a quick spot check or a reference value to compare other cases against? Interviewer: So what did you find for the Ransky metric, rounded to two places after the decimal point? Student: 8.59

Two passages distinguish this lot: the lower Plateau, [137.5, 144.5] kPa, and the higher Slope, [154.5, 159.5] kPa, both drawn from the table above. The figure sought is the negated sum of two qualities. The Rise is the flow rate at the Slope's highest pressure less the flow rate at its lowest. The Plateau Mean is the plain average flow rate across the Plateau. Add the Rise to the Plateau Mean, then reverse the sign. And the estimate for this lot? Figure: -14.4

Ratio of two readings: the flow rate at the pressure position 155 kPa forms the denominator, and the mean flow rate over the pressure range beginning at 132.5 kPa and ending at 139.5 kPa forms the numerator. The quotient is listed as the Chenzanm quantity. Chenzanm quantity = 1.9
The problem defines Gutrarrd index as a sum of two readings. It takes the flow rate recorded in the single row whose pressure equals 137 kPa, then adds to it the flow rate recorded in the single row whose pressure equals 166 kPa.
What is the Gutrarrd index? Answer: 25.7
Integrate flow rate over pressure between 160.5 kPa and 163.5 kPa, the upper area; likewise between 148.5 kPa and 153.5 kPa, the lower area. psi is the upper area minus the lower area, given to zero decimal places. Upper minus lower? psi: -1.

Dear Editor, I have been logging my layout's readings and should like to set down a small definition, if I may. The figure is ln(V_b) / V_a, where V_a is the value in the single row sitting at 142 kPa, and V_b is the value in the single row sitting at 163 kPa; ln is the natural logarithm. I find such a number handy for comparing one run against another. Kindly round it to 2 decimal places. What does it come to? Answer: 0.20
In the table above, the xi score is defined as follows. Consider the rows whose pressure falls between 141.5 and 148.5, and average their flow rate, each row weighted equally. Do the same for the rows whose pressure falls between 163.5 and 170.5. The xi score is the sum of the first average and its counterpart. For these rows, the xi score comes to 23.2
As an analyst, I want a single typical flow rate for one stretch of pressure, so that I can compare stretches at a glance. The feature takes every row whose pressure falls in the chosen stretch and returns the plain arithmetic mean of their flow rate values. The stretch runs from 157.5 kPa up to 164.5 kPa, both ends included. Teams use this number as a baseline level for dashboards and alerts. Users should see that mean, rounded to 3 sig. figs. 10.6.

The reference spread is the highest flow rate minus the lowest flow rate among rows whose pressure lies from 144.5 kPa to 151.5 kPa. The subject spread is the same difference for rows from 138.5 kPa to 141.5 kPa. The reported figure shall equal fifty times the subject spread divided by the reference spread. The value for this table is 14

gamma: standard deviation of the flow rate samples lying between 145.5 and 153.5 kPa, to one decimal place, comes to 1.1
